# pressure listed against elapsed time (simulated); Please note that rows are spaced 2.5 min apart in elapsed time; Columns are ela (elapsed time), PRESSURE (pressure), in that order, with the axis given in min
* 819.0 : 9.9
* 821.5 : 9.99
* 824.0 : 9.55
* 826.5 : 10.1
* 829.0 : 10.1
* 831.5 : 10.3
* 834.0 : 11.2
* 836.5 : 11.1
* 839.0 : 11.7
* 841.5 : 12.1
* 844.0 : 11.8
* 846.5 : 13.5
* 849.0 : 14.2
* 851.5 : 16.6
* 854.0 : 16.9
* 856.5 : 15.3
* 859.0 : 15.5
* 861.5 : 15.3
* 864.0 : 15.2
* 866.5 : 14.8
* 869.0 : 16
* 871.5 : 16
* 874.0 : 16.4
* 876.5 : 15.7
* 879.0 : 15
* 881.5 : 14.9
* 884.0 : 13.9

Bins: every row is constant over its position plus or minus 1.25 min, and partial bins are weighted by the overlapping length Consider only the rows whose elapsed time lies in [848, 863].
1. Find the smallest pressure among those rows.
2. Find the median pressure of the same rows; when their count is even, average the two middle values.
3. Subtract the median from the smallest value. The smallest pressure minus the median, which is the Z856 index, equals -1.2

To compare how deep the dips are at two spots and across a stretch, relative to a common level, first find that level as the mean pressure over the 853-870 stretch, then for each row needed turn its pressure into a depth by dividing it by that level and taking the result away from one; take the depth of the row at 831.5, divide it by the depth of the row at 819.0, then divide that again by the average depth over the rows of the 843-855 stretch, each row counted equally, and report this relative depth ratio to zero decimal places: 15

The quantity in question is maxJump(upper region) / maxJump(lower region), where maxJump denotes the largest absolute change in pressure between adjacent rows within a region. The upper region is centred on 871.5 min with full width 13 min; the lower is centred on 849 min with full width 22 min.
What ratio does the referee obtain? 0.5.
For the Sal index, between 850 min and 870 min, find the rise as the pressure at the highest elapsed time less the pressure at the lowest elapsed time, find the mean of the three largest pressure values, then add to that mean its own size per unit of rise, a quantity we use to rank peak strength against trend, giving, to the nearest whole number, -11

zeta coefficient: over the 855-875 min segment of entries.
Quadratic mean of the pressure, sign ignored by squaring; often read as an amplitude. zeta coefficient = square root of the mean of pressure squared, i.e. 15.6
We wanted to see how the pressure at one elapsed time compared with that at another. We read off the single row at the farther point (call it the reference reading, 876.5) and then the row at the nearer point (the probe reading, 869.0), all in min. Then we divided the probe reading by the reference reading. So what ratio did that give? 1.0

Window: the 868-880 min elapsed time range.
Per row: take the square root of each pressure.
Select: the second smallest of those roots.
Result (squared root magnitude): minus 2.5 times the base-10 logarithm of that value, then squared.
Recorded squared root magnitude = 2.2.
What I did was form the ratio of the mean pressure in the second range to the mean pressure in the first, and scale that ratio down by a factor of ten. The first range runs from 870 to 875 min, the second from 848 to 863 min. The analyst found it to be 0.097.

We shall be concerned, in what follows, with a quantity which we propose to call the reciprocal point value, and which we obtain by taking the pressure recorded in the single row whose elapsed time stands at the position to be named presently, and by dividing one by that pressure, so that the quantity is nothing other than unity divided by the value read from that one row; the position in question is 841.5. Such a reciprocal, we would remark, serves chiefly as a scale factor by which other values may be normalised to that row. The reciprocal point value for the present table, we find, 0.083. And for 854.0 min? 0.059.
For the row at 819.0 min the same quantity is 0.101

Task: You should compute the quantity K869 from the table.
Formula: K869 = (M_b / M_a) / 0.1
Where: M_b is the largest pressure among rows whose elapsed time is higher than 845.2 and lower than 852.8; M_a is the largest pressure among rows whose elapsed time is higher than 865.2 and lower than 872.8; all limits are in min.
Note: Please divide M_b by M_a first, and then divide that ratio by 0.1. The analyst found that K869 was 10.4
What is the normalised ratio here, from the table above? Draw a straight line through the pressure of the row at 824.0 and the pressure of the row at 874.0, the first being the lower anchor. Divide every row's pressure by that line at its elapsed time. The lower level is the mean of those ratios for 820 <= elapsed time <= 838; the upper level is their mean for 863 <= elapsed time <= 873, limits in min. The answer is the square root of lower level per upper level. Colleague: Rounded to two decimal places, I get 1.01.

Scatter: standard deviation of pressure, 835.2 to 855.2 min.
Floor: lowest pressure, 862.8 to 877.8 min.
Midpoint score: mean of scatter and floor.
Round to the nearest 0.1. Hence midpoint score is 8.5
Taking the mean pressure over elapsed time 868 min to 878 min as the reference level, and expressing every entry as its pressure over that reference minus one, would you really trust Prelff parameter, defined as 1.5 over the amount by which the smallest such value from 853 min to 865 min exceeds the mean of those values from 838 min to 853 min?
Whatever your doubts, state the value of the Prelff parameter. 13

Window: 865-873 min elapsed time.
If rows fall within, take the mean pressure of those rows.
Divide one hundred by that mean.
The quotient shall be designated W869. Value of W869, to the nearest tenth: 6.4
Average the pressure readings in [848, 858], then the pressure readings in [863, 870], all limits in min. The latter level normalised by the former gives 0.97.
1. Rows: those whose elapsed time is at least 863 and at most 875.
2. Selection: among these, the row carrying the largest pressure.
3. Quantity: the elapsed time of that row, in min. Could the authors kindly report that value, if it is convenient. 874.0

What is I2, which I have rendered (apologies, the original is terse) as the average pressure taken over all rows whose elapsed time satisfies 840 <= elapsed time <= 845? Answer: 12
